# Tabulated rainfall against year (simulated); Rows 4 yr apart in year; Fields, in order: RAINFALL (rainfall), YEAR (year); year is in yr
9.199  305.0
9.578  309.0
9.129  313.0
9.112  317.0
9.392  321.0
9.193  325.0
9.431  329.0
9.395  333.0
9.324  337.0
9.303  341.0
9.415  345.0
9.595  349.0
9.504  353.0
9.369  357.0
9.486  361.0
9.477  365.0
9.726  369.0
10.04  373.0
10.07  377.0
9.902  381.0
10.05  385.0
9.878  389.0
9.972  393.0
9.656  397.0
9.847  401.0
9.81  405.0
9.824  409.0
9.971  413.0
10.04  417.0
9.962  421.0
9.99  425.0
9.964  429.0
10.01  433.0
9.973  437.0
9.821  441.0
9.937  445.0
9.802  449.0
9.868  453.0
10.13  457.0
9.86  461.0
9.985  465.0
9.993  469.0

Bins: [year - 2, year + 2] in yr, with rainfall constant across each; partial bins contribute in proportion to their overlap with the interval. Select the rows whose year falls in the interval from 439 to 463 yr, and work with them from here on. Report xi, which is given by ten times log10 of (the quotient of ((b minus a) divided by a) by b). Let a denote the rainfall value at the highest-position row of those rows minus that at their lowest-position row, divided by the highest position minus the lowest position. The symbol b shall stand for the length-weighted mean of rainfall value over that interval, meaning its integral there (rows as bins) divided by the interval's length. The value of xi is 27.1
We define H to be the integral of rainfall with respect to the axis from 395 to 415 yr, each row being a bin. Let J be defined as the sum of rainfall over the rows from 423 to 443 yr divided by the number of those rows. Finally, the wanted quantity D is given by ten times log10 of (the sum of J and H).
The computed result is 23.15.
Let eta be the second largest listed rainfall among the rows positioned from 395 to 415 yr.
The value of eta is 9.847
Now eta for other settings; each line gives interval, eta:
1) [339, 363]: 9.504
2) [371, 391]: 10.05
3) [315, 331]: 9.392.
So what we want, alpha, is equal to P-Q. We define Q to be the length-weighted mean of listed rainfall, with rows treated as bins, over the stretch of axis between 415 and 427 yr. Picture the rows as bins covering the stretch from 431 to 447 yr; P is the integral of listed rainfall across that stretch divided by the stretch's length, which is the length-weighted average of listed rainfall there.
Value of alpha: -0.1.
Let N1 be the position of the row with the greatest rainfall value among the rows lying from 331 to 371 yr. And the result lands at 369.0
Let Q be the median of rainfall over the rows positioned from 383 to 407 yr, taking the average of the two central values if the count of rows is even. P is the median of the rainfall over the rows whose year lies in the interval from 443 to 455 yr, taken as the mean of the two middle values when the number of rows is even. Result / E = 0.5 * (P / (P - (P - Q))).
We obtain 0.500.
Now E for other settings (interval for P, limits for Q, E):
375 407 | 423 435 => 0.495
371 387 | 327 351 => 0.534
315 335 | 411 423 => 0.471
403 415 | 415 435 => 0.492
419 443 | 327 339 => 0.531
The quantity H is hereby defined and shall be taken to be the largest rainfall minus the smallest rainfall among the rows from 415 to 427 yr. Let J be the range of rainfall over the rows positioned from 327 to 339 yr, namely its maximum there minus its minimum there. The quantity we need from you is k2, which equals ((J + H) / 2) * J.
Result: 0.010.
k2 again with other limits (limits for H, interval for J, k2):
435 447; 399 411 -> 0.003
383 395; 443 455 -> 0.021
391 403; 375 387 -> 0.041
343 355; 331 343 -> 0.013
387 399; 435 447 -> 0.036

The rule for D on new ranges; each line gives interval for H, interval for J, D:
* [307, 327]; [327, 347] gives 22.90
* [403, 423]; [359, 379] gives 23.18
